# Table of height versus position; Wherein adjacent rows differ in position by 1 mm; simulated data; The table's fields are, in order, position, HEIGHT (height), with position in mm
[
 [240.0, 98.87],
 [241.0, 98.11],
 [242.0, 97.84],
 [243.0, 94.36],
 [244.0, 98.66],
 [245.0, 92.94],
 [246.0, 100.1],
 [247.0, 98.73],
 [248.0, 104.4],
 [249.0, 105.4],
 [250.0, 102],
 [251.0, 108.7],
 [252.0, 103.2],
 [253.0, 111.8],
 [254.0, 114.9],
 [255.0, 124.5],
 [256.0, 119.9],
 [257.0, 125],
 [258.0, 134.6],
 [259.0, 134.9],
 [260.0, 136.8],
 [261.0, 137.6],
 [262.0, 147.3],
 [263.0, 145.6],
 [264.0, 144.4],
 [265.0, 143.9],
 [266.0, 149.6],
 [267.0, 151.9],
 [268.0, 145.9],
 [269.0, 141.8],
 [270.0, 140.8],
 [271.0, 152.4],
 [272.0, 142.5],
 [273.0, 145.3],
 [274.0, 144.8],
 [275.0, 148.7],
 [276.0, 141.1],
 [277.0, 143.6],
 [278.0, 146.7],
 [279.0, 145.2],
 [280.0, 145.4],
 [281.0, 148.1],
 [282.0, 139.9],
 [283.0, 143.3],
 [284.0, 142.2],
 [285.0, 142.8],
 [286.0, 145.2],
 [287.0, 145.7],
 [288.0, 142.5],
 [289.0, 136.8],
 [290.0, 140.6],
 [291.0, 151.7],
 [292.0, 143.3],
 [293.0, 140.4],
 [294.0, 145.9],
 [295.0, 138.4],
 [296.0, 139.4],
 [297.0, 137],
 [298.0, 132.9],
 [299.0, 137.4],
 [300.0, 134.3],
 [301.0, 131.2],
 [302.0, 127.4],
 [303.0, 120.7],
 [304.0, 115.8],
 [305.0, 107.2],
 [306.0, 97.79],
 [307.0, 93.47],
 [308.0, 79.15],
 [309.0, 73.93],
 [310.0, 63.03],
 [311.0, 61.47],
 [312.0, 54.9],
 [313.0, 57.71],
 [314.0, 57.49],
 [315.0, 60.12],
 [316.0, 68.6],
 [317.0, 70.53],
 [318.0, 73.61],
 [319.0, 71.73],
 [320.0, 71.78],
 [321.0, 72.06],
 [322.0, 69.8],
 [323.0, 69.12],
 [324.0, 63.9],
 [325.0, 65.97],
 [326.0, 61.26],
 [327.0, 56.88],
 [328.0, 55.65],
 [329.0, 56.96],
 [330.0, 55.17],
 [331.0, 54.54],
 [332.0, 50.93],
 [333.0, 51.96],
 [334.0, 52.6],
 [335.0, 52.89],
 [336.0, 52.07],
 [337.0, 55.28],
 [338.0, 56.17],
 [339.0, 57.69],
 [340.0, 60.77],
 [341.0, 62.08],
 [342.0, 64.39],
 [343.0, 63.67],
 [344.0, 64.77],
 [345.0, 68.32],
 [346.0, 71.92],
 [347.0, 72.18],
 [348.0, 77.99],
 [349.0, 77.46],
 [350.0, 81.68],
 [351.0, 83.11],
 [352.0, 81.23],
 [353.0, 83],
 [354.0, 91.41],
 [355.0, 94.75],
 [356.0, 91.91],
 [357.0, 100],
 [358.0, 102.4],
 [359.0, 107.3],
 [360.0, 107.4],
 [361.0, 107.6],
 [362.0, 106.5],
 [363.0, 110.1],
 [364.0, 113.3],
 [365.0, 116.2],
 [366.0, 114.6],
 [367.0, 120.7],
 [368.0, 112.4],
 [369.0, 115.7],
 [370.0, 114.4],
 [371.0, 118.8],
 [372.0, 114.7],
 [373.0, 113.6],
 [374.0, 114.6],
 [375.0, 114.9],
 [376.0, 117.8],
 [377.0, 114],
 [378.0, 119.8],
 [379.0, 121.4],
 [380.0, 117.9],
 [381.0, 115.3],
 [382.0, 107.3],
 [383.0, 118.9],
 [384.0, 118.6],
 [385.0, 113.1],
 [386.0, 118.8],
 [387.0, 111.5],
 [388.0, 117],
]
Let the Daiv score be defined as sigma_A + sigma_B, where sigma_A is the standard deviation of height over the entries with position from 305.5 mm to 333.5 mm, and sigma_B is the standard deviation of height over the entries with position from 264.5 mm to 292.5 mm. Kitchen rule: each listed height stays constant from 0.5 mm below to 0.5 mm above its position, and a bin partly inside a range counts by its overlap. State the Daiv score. 15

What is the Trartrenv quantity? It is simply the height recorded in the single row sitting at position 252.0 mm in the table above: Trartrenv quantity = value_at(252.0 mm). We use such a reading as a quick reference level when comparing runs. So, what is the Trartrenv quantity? 103.2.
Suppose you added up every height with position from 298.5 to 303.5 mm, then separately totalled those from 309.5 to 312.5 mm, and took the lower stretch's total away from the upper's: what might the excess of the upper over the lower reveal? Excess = -472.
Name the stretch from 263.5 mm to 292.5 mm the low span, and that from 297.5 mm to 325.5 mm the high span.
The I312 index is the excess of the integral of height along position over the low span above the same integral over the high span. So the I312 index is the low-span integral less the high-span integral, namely 1793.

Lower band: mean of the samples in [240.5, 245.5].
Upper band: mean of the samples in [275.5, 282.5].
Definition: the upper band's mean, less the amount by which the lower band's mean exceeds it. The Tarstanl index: 192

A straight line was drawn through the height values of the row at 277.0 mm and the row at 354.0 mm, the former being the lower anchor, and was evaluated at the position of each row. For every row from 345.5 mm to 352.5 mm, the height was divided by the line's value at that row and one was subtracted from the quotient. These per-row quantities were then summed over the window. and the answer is -1.2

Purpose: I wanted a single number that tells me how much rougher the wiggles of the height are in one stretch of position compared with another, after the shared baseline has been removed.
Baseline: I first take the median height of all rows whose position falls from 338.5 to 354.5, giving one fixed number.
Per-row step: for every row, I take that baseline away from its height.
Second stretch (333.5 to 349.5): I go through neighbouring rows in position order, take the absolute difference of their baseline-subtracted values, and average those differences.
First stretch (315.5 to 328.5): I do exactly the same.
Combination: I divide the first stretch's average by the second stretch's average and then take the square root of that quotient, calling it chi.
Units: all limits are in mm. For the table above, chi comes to 1.09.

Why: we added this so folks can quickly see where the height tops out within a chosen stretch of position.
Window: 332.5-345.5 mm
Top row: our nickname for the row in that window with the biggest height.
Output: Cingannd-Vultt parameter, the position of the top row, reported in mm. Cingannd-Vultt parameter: 345.0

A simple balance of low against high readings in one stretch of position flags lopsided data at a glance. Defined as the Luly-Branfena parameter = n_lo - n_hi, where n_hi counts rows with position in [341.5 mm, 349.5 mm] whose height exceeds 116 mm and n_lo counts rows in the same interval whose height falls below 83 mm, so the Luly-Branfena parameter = 8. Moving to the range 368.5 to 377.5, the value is -2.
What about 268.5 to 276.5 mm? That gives -8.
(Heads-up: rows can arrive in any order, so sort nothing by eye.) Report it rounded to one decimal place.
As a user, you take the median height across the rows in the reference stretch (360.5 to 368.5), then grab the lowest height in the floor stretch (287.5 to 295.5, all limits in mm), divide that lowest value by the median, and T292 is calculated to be 1.2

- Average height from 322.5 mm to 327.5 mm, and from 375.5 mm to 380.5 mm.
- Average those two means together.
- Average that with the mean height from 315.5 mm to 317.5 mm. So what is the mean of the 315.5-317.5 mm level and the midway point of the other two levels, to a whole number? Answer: 80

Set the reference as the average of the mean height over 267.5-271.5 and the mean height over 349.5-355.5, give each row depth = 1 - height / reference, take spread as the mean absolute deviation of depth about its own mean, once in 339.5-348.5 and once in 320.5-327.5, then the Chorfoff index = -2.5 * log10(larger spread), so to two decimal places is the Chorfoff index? 3.48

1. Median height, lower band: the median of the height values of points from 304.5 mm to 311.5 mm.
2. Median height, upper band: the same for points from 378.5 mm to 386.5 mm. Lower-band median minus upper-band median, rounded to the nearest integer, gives -39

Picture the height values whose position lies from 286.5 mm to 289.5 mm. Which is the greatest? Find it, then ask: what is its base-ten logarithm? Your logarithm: 2.16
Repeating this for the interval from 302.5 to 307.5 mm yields 2.08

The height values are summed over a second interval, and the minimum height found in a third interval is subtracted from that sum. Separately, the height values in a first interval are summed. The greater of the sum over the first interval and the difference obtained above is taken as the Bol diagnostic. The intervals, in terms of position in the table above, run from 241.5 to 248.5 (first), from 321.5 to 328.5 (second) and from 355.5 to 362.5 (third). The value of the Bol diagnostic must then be 687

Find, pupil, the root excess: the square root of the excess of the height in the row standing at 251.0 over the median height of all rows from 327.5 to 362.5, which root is 6.4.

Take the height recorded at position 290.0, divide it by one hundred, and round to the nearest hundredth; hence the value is 1.41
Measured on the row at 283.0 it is 1.43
